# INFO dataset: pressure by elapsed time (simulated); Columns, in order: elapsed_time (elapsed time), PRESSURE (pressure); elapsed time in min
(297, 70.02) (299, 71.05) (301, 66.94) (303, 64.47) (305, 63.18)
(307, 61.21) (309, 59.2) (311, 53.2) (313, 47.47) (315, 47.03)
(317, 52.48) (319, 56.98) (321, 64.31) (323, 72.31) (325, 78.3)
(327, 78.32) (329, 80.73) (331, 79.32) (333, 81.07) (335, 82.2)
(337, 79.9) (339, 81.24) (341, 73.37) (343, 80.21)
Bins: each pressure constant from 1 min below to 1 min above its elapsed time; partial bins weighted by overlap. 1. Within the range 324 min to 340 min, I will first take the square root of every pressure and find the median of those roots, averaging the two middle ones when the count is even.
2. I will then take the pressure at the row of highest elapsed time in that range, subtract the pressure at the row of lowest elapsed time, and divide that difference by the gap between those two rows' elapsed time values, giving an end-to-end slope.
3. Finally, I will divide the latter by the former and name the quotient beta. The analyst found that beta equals 0.02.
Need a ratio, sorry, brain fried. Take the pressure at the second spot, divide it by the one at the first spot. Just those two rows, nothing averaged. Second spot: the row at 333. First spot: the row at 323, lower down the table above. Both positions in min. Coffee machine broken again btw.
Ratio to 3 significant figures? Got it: 1.12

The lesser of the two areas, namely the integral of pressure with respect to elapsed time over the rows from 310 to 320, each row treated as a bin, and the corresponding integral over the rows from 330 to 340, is 514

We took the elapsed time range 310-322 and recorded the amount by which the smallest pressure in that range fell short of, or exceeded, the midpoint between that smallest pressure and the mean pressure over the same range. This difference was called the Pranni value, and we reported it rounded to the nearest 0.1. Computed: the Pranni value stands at -3.3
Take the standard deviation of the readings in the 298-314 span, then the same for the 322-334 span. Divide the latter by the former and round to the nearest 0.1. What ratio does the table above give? 0.4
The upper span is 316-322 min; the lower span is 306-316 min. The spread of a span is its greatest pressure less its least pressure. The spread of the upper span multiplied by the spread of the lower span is 168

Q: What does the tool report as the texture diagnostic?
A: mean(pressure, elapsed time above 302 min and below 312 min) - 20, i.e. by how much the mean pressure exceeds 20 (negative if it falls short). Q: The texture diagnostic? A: 40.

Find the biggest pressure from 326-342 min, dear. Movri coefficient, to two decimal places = 82.20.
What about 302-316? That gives 64.47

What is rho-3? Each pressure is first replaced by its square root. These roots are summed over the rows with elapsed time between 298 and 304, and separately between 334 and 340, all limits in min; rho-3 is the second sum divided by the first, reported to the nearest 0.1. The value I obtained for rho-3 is 1.1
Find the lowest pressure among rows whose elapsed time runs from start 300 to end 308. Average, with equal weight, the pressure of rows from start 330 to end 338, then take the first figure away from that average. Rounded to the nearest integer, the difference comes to 19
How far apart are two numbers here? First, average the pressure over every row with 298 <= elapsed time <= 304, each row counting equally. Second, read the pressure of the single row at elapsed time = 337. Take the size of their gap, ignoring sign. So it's 12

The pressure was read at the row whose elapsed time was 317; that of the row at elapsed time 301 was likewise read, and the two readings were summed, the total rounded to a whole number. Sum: 119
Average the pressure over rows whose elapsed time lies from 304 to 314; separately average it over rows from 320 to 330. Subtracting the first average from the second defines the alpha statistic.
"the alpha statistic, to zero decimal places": 18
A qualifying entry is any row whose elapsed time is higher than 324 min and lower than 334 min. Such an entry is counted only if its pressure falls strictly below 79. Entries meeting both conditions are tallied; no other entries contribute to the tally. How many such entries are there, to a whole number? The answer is 2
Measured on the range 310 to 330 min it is 9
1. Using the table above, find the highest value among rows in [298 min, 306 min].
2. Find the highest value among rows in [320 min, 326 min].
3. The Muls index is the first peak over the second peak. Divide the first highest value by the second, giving 0.91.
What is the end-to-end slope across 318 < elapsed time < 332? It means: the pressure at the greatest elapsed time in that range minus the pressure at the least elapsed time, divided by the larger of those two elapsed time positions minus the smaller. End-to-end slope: 1.9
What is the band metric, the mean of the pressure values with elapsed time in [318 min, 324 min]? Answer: 65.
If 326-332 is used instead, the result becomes 79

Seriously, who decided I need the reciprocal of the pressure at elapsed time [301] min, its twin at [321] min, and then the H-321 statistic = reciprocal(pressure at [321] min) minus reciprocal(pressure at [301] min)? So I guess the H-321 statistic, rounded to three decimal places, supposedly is 0.001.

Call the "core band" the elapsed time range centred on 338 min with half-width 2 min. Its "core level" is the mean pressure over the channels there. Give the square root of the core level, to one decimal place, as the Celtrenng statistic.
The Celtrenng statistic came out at 9.0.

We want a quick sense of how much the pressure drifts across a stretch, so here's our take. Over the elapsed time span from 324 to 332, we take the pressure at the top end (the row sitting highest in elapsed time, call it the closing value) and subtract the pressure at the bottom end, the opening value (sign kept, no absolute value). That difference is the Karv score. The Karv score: 1.0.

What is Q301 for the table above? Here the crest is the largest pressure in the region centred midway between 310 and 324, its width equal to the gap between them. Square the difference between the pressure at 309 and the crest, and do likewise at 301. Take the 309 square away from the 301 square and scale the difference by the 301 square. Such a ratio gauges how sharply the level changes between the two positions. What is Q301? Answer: -5.0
